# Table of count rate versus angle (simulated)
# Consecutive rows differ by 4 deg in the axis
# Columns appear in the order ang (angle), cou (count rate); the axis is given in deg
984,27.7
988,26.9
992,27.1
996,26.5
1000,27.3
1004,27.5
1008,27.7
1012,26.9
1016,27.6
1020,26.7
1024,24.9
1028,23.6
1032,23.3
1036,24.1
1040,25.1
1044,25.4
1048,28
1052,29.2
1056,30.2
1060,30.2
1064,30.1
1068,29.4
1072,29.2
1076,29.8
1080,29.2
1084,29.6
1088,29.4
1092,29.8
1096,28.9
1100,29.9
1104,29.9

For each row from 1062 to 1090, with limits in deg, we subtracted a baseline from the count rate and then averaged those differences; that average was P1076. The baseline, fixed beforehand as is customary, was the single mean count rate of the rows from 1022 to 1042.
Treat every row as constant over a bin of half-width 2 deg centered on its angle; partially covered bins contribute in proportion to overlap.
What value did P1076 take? 5.33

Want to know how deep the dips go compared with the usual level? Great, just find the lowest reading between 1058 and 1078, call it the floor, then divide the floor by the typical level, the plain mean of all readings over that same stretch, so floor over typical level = 0.982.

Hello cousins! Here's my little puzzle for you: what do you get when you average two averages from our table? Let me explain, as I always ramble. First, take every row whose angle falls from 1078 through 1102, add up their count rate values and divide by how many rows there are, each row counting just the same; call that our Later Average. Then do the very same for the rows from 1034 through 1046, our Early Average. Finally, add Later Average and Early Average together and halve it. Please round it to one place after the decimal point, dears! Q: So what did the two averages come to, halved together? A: 27.2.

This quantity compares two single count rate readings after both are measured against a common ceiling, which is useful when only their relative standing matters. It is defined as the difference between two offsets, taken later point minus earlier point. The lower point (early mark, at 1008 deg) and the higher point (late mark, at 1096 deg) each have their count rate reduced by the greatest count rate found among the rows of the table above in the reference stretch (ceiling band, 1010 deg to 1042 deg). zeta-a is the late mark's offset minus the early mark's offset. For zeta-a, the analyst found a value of 1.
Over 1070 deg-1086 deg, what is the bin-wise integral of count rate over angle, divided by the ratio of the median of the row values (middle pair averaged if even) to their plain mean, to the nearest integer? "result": 472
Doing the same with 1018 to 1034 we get 400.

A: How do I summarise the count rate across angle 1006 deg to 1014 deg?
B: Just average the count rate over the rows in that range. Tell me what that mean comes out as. 27.3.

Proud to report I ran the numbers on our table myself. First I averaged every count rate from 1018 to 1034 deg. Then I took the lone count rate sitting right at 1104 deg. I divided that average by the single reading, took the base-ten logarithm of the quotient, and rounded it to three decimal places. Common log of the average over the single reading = -0.084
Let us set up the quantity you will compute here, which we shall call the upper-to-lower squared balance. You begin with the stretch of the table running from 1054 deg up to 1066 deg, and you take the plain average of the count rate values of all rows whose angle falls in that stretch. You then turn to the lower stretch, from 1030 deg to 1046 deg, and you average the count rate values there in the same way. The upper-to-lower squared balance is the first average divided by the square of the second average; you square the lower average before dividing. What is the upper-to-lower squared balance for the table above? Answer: 0.0504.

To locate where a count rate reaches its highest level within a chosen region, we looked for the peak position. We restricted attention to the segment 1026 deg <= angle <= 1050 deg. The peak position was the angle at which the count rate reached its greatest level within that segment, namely 1048 deg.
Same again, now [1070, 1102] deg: 1100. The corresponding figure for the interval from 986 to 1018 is 1008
